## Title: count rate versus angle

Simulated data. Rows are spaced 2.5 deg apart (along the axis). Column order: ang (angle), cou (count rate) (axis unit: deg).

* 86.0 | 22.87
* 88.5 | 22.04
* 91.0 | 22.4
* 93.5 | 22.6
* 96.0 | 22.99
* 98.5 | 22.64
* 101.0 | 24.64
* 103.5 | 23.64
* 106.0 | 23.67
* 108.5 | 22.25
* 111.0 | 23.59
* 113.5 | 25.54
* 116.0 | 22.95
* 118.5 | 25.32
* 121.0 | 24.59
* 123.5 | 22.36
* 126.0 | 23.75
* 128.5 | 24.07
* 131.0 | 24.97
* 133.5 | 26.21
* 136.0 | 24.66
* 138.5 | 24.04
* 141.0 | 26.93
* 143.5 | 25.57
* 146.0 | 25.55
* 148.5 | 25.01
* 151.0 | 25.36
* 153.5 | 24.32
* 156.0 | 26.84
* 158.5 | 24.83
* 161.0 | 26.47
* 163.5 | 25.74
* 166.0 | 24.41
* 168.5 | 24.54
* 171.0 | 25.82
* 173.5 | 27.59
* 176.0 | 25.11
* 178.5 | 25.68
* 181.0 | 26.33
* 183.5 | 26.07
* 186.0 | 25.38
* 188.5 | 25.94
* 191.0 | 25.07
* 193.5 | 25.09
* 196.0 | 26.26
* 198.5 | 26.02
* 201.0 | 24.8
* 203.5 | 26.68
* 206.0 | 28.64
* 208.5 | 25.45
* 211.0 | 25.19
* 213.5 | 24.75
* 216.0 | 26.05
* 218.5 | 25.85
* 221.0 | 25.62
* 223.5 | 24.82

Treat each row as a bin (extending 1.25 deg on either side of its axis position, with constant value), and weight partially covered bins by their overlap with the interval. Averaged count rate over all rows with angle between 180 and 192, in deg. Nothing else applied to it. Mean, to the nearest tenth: 25.8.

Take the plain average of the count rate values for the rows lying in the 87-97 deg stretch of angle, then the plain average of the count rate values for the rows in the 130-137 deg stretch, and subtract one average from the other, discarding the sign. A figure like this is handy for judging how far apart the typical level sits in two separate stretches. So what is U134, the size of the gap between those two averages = 2.8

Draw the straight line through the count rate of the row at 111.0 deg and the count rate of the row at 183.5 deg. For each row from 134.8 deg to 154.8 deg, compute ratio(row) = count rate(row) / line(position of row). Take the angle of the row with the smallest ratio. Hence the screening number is 153.5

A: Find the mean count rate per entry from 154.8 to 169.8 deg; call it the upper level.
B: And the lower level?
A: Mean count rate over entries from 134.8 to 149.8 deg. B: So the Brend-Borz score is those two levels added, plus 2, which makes 52.8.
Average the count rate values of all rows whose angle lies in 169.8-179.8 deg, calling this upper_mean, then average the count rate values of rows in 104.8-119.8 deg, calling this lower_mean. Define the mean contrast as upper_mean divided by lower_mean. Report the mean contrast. 1.09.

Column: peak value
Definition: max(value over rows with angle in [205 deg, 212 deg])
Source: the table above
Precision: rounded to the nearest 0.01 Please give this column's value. 28.64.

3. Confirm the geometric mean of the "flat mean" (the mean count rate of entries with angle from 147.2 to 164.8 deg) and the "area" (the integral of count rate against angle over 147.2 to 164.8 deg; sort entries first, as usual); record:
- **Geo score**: 107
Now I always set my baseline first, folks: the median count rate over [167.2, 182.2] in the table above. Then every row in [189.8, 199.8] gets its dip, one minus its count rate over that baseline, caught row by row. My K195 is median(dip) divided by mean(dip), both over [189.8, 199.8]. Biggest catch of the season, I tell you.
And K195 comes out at 1.4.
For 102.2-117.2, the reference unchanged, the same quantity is 1.0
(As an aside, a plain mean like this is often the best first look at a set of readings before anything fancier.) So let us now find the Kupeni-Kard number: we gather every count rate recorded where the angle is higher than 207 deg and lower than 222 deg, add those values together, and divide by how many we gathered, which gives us 25.5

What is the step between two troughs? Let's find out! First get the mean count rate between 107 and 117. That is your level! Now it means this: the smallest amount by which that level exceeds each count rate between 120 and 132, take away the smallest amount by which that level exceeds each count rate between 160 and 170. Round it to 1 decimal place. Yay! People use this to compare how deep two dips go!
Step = 1.5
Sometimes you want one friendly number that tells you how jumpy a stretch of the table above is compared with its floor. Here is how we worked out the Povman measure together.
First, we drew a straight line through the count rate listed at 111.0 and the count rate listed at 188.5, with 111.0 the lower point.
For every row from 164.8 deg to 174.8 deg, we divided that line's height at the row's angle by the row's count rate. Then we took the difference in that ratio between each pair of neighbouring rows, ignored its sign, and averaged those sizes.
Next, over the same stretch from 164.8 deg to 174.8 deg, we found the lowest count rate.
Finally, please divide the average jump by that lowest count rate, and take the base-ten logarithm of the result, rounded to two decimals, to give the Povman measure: -2.82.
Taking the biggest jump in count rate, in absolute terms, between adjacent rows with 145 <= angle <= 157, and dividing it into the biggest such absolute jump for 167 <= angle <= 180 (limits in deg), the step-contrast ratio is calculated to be 1.0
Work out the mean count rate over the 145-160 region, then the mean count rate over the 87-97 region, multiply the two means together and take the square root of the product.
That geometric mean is 23.9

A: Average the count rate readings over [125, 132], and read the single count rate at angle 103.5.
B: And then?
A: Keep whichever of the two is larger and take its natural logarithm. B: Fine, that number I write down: 3.19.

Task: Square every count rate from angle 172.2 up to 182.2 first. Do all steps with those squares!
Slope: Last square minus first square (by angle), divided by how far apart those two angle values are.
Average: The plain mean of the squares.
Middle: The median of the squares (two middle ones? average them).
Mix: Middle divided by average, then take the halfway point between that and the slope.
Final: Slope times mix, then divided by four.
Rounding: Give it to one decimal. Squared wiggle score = 9.1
